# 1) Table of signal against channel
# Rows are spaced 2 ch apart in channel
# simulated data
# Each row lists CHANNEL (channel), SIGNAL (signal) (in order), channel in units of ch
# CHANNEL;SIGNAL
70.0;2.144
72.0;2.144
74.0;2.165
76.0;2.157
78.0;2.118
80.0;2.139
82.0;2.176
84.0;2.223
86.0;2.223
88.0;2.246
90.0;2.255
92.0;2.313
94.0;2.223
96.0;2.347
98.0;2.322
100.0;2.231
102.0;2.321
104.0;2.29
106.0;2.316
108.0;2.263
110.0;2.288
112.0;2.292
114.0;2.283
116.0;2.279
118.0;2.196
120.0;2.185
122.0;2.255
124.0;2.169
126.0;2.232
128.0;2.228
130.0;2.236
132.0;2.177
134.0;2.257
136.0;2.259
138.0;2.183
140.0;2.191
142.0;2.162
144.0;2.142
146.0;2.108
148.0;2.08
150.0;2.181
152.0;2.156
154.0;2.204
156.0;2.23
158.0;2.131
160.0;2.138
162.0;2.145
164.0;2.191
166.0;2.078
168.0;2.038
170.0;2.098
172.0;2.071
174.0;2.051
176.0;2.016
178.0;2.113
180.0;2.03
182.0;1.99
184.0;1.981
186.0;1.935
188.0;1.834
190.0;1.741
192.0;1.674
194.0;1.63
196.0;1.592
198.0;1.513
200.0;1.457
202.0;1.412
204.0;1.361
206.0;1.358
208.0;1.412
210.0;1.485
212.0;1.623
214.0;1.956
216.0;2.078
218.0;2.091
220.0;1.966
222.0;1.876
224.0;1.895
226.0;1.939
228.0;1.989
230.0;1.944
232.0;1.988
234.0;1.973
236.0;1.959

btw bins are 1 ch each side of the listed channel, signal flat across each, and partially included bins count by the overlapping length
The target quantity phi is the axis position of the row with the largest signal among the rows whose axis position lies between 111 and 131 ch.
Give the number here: 112.0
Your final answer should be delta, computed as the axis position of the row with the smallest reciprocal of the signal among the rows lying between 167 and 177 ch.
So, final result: 170.0 ch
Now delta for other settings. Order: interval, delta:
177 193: 178.0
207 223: 218.0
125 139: 136.0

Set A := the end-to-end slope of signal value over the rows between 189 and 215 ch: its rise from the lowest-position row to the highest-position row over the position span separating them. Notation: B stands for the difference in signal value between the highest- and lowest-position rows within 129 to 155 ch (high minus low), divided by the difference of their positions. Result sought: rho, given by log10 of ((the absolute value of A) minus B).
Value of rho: -2.0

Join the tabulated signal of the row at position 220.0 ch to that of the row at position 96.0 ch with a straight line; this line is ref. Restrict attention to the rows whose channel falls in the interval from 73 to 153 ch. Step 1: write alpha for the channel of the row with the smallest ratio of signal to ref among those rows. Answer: 78.0 ch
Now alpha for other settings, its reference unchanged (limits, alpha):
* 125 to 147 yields 146.0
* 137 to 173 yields 148.0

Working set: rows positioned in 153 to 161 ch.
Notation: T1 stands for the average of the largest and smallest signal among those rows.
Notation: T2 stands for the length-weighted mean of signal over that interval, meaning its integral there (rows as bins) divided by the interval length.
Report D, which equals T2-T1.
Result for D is -0.005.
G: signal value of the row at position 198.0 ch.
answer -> 1.513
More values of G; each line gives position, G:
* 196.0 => 1.592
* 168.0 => 2.038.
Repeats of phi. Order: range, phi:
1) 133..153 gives 136.0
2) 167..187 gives 178.0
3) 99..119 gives 102.0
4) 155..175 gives 156.0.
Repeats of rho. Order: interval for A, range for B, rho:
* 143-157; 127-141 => -2.0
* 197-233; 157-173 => -1.7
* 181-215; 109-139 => -2.3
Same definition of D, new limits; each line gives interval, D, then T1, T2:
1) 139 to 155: 0.011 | 2.14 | 2.15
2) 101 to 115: 0.001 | 2.29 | 2.29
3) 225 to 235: 0.003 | 1.96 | 1.97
